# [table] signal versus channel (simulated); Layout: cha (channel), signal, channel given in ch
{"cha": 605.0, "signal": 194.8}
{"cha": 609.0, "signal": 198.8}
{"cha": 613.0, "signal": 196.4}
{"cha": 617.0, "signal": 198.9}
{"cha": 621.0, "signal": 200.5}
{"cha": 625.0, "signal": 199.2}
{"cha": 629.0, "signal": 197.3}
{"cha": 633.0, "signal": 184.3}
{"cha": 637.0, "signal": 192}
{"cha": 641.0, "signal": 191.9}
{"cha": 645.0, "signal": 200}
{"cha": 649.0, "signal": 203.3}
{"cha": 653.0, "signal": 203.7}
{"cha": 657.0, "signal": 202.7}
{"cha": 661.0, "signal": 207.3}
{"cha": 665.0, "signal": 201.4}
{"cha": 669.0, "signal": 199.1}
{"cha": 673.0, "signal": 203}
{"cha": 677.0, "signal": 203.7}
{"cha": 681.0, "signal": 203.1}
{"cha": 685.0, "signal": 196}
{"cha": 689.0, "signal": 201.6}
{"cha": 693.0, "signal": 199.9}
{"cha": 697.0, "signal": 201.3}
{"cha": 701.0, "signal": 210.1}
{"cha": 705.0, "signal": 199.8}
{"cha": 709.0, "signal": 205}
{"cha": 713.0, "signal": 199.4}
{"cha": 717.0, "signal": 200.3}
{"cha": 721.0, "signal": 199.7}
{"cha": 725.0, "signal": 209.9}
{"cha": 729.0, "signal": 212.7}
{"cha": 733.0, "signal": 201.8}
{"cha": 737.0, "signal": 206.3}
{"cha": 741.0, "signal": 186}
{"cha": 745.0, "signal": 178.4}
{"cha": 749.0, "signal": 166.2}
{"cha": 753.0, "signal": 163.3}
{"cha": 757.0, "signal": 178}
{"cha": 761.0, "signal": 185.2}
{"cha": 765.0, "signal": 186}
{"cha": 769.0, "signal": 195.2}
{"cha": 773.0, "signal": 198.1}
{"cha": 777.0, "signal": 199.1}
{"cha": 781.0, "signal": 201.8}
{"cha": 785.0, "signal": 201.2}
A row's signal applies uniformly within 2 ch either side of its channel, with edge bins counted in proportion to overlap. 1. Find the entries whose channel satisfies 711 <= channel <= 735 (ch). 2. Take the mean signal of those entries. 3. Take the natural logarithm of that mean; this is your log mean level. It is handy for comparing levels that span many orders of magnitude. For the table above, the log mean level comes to 5.32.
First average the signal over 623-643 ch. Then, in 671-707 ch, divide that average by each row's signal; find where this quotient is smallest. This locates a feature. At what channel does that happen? 701.0 ch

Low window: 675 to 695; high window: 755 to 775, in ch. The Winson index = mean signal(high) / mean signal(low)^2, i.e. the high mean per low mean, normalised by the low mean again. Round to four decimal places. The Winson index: 0.0047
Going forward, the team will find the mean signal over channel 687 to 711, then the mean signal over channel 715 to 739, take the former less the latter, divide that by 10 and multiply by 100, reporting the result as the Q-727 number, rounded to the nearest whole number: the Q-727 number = -22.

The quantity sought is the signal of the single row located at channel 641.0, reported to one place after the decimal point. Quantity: 191.9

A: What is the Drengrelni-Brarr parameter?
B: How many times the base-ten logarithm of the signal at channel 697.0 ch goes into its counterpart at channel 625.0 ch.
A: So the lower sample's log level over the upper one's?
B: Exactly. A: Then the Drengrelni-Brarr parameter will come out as 1.00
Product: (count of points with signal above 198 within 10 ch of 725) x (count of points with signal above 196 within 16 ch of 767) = 15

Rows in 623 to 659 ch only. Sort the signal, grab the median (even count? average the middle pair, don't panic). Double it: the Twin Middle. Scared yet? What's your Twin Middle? 398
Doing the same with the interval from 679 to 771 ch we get 400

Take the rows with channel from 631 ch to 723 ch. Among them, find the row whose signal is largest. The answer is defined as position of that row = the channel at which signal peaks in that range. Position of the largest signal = 701.0 ch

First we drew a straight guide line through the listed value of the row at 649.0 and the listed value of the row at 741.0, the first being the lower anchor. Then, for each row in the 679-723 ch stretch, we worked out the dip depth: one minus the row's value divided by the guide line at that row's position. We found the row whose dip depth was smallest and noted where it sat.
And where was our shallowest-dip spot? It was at 701.0 ch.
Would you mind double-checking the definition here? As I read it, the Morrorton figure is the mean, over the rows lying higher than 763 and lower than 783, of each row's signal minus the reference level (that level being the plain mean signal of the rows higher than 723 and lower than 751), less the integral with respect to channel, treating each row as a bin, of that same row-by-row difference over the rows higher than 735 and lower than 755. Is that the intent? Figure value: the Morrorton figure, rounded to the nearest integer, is 290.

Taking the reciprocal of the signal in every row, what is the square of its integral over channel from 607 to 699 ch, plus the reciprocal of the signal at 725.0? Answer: 0.218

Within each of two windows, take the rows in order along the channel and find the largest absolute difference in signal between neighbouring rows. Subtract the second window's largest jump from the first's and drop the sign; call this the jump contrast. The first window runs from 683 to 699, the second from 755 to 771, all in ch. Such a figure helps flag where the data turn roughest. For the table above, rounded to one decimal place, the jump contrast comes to 3.6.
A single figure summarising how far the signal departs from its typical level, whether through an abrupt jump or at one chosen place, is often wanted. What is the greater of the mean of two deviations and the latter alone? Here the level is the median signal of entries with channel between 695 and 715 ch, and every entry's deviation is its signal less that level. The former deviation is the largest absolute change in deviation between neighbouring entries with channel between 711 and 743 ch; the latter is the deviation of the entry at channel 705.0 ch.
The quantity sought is 9.4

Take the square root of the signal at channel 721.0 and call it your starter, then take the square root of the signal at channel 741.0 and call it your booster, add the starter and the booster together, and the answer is 27.8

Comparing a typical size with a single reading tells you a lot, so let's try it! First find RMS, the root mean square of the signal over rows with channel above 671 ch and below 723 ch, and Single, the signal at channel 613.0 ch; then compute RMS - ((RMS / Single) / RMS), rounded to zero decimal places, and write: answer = 202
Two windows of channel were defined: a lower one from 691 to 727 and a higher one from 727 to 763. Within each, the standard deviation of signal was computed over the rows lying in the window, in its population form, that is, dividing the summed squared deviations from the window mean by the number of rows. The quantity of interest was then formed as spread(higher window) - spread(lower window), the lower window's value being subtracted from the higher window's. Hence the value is 12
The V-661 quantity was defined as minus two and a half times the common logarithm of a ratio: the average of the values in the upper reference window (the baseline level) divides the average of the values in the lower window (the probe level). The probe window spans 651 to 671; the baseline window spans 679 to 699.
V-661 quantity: -0.01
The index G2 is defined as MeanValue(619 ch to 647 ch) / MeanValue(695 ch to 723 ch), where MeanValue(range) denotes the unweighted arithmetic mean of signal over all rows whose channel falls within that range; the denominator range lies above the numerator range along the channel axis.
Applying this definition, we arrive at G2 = 0.96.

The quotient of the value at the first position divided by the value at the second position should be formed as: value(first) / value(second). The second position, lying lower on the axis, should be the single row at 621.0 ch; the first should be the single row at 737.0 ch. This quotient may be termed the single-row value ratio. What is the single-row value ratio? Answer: 1.03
